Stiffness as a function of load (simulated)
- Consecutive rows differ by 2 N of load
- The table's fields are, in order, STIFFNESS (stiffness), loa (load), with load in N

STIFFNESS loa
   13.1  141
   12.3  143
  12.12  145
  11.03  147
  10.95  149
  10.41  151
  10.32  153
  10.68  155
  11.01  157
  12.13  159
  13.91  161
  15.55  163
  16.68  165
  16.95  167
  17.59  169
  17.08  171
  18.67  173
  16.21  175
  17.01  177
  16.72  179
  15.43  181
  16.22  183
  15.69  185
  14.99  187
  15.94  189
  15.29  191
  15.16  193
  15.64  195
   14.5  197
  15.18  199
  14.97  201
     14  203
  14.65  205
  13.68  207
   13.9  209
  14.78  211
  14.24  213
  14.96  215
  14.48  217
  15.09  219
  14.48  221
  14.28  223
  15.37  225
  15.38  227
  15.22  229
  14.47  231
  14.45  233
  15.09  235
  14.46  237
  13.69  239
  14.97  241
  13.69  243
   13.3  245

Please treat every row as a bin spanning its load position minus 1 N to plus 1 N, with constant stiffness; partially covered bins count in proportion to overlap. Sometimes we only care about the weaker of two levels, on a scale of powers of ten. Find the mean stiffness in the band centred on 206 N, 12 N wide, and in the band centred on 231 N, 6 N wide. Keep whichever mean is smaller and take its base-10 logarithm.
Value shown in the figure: 1.16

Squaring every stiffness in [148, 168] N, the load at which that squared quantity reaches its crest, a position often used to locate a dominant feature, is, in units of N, 167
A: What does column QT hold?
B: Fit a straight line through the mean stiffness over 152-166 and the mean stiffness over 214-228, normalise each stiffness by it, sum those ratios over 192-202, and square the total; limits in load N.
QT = 29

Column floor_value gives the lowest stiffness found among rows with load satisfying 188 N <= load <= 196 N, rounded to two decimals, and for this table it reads 15.16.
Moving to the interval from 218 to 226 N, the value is 14.28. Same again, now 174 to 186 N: 15.43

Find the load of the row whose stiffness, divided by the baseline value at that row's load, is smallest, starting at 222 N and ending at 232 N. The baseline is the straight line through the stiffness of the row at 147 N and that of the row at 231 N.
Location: 231 N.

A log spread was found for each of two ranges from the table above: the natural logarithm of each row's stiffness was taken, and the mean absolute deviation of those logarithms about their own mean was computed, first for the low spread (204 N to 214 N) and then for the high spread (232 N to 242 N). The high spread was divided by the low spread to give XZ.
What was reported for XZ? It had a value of 1.1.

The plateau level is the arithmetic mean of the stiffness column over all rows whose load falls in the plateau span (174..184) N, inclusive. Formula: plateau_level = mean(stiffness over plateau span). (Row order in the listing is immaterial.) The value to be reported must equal 16.3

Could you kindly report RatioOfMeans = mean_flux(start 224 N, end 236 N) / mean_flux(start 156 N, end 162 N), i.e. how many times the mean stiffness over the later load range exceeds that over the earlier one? 1.21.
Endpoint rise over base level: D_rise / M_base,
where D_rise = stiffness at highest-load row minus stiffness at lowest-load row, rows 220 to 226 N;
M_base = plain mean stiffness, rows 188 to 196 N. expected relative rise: 0.06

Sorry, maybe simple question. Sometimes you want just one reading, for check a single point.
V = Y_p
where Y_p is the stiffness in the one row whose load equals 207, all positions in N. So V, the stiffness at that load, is 13.68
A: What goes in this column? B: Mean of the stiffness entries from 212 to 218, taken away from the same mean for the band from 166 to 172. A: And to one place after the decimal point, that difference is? 2.6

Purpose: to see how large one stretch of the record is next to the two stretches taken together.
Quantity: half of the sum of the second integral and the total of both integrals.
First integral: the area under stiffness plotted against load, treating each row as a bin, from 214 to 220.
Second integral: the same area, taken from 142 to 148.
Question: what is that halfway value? 115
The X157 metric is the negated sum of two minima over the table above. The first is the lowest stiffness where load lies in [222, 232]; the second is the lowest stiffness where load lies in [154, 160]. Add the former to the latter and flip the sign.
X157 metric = -25.0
